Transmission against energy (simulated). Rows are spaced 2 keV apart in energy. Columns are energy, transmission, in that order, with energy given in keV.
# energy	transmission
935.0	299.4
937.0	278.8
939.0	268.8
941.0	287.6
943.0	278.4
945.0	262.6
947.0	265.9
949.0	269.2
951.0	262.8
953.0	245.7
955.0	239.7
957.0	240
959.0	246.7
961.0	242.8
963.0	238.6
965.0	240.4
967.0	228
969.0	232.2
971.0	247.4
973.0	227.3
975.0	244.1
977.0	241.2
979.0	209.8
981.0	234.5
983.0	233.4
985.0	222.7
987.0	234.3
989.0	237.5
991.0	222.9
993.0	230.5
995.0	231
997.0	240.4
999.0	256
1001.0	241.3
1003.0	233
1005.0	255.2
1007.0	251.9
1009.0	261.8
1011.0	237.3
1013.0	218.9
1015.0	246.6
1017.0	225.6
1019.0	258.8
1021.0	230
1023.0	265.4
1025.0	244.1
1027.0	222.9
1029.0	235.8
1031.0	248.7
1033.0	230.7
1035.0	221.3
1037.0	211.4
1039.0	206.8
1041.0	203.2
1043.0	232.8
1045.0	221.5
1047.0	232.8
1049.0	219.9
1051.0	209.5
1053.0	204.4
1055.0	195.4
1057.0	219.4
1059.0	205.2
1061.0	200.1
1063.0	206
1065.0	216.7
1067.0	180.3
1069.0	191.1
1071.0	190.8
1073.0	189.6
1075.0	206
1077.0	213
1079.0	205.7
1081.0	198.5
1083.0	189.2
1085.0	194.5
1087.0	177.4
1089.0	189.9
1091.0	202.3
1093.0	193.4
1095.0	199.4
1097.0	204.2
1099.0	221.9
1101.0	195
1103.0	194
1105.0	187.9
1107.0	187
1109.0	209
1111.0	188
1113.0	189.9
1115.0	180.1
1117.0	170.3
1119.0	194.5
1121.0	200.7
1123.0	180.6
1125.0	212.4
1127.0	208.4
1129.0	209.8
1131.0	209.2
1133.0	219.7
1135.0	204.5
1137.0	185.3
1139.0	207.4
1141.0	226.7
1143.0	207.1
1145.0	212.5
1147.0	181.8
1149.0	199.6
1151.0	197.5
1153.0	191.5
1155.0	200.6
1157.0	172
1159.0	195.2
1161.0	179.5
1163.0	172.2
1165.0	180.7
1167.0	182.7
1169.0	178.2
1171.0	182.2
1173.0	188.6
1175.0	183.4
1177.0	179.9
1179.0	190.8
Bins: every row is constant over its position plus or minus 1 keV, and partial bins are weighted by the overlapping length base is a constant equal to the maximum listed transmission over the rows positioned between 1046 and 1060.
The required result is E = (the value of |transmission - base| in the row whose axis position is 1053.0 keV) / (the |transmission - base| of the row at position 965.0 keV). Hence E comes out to 3.74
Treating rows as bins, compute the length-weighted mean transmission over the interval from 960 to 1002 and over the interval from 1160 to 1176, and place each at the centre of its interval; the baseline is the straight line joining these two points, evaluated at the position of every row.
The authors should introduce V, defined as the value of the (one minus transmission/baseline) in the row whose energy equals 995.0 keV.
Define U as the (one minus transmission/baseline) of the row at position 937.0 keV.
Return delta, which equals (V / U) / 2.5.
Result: 0.00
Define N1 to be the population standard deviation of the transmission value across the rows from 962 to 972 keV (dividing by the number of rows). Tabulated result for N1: 6.7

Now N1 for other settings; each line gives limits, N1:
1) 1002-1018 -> 14.1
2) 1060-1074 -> 11.2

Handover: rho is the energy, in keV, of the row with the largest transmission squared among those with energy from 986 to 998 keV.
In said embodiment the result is 997.0 keV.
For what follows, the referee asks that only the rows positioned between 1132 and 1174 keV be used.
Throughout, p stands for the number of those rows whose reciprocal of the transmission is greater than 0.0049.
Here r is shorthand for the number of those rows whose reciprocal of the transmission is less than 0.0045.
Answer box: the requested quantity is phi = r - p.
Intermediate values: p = 15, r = 1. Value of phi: -14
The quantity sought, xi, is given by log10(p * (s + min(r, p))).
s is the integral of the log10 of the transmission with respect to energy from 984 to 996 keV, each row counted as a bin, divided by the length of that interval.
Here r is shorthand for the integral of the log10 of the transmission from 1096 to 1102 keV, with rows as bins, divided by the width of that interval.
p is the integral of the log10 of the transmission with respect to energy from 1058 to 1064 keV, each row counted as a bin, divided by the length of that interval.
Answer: 1.03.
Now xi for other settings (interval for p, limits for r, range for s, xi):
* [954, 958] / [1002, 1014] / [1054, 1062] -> 1.05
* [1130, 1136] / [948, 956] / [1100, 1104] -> 1.03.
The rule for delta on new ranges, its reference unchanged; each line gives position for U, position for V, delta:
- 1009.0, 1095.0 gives -0.03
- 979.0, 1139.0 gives -0.35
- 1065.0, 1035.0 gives 0.12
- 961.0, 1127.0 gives 4.00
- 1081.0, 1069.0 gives 0.95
